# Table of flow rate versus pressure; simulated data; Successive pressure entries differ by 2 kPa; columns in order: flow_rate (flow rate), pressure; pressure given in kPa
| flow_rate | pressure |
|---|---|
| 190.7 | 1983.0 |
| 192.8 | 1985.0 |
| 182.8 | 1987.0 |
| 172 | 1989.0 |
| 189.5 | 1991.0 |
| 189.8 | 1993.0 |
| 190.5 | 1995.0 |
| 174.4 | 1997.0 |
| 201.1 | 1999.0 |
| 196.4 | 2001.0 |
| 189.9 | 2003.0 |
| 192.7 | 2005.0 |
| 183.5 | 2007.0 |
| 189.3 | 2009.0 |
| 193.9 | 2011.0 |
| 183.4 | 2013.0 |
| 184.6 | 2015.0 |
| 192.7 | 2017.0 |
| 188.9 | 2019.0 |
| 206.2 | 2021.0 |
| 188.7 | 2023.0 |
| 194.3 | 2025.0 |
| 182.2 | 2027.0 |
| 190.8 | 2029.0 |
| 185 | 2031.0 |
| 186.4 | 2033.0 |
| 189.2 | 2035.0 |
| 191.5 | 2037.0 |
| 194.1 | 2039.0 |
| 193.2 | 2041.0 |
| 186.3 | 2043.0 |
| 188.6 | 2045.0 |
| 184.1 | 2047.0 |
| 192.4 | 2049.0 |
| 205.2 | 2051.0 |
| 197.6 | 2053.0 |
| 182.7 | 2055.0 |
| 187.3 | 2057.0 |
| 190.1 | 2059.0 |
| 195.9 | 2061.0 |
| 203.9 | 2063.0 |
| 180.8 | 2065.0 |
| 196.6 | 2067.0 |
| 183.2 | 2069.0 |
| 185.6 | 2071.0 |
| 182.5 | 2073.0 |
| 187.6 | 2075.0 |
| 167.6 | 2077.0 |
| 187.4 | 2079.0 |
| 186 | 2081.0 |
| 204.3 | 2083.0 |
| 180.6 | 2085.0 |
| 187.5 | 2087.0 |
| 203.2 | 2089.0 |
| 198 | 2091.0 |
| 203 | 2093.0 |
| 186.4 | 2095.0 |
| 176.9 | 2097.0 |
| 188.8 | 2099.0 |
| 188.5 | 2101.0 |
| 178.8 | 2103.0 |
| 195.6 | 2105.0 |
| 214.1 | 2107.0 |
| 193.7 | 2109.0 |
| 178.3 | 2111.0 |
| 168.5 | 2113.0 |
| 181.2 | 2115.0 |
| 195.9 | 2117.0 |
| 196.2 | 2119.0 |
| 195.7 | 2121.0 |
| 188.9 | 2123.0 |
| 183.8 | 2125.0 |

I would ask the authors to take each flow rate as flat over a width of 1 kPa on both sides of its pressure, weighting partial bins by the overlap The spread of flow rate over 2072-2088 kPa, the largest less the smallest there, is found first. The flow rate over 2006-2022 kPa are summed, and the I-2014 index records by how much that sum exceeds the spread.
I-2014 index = 1486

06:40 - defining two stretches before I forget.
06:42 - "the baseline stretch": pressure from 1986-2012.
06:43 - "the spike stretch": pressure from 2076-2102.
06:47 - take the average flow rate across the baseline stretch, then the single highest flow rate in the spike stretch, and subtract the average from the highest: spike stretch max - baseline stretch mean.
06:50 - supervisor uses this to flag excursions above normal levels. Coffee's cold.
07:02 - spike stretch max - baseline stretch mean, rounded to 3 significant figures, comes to 16.2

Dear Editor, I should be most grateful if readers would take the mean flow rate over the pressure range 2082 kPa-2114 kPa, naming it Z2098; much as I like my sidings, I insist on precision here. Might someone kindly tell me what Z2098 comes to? 190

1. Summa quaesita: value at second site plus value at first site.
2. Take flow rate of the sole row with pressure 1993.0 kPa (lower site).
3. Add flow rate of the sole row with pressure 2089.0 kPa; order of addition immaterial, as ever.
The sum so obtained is 393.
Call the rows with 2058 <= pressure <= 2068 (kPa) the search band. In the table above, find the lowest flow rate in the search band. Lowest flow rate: 180.8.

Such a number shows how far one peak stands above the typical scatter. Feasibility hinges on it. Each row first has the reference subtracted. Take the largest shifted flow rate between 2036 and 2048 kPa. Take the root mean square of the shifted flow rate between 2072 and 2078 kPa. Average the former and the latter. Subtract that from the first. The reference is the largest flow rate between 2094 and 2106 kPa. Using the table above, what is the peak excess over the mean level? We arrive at -10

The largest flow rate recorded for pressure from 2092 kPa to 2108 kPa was 214.1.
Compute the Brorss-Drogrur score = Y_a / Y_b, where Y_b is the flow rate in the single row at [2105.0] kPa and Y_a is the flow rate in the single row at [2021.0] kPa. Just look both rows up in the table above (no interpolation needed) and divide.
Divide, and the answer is 1.054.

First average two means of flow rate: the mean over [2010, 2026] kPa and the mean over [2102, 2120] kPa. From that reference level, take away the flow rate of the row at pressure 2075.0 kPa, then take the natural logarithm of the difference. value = 1.0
